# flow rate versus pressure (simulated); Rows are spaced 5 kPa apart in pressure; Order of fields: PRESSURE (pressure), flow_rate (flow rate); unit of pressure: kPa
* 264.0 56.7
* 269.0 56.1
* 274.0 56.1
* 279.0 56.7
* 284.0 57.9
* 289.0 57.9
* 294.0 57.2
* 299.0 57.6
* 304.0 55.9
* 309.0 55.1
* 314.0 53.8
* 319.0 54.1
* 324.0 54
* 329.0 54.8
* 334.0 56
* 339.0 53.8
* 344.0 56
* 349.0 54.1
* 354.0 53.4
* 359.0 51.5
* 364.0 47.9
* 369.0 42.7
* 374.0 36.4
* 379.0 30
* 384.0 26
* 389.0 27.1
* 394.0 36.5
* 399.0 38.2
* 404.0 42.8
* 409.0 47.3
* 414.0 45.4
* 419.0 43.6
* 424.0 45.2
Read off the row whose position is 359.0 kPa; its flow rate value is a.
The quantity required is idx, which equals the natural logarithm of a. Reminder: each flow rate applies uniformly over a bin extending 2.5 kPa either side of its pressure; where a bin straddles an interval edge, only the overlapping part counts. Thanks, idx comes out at 3.94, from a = 51.5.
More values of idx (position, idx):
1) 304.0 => 4.02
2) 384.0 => 3.26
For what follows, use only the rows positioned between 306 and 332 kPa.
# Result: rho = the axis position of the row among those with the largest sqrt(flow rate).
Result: 309.0 kPa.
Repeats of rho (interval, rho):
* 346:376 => 349.0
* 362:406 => 364.0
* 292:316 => 299.0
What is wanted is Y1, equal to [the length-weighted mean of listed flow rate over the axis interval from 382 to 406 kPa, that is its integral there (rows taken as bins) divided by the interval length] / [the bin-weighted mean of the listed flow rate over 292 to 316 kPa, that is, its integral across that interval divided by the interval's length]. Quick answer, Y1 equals 0.6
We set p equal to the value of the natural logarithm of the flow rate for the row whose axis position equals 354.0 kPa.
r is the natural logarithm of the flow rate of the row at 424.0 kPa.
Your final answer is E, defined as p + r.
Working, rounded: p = 3.98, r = 3.81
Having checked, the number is 7.79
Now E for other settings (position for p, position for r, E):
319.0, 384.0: 7.25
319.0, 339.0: 7.98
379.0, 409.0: 7.26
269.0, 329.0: 8.03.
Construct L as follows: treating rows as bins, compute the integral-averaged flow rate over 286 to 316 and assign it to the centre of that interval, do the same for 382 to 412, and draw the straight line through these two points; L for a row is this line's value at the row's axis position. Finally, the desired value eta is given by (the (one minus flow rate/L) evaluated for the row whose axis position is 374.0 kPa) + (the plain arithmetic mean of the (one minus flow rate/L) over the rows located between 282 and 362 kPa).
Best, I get 0.05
